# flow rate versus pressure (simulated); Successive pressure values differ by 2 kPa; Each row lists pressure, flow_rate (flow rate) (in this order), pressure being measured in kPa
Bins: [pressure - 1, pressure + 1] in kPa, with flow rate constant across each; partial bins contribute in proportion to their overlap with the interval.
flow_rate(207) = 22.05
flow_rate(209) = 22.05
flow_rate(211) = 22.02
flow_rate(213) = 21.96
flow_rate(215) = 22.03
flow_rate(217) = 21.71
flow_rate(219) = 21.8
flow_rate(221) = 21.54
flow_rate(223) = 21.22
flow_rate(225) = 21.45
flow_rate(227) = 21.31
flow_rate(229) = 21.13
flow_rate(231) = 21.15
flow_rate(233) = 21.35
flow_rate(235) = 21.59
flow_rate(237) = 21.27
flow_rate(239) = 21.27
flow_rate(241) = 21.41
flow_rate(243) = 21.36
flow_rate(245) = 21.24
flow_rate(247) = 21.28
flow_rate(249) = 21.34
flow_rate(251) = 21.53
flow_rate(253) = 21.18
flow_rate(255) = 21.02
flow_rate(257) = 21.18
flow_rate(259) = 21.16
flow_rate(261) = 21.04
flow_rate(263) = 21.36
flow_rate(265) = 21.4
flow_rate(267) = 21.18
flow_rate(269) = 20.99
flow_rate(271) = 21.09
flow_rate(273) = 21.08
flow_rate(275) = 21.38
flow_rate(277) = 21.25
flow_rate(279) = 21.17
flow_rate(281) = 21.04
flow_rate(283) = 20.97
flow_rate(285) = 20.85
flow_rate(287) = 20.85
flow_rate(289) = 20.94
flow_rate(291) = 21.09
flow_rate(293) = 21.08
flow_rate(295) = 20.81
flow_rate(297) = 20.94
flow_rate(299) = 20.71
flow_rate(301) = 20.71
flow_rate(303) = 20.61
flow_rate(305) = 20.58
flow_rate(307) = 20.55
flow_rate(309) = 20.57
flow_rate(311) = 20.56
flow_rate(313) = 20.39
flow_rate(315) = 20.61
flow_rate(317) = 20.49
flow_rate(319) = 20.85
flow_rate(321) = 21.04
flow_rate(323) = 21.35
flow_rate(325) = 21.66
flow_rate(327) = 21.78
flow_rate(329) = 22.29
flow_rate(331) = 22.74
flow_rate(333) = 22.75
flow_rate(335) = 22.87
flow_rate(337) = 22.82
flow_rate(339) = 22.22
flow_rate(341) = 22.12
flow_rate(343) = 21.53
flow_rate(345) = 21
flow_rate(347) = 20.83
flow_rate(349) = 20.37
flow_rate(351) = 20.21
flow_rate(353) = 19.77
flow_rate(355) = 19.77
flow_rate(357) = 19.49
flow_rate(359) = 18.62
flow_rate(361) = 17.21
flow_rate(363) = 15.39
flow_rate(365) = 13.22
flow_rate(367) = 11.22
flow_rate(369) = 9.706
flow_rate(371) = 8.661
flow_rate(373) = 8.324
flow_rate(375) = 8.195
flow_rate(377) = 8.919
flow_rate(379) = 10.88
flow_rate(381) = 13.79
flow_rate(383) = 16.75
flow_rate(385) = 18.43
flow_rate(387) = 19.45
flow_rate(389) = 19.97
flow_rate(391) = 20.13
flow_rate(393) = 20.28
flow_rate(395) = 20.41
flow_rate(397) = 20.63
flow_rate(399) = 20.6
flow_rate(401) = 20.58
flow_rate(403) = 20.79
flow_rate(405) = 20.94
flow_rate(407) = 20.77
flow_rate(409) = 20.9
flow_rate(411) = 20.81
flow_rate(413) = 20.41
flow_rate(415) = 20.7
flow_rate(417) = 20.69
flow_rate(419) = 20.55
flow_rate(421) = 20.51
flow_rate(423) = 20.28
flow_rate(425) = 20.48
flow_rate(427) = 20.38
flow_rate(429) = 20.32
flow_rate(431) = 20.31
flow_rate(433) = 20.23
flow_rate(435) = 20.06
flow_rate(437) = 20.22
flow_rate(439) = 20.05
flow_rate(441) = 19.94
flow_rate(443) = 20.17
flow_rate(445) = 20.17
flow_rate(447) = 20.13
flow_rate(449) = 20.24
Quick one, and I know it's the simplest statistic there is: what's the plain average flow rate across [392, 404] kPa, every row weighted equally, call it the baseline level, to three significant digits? 20.5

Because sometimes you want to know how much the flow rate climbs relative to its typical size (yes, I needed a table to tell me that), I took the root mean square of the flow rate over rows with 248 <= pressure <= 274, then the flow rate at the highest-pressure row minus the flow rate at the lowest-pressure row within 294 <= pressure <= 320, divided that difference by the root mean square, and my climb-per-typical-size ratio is 0.00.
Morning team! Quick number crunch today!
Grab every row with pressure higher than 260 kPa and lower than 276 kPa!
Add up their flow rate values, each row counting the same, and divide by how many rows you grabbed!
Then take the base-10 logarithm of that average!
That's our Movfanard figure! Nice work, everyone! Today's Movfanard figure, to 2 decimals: 1.33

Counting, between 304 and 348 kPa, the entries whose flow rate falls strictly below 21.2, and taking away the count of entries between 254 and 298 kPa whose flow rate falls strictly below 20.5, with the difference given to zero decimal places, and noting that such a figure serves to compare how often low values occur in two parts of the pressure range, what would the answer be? 11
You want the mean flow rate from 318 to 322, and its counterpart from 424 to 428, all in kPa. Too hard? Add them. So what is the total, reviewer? 41.4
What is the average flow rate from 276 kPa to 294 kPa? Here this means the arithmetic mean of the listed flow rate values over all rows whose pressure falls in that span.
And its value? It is 21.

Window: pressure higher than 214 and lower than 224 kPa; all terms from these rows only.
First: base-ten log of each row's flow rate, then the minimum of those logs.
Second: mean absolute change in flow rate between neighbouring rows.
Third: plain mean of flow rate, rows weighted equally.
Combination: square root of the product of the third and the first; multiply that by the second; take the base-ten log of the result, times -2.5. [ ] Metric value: -0.3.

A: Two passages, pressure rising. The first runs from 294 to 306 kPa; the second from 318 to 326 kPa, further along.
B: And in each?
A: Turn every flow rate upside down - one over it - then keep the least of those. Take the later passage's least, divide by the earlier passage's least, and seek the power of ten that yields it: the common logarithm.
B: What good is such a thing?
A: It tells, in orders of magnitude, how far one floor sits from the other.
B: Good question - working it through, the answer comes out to -0.015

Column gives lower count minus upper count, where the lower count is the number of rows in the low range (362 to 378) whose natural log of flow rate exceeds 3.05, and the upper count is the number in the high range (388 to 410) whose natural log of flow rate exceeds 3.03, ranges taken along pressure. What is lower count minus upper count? -4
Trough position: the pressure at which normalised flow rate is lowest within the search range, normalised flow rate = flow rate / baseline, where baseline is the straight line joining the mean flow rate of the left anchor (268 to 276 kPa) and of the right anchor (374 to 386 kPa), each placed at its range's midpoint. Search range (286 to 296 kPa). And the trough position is 287 kPa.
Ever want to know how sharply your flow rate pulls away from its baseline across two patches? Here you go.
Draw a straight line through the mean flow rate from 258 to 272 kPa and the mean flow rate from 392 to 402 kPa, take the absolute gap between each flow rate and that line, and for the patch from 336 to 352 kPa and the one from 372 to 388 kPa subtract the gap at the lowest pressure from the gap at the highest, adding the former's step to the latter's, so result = -12.7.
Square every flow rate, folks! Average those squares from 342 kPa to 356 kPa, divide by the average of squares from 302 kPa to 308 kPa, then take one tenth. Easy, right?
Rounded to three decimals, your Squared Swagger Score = 0.099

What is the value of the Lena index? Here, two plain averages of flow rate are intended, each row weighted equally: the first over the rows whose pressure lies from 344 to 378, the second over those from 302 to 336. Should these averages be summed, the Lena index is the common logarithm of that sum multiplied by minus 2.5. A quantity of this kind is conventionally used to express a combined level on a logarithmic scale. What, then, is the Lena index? -3.91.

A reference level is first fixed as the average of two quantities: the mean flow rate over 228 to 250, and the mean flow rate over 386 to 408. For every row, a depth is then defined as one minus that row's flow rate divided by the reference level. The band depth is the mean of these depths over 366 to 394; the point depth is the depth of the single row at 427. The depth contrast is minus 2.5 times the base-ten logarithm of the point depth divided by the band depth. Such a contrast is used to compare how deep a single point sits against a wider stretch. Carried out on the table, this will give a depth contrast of 2.9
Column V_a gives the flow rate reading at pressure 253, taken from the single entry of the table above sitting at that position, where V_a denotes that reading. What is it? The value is 21.18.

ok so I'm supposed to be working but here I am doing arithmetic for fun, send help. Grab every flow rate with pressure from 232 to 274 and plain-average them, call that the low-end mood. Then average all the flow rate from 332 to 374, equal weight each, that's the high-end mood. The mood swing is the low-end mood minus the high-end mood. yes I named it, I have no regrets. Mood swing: 3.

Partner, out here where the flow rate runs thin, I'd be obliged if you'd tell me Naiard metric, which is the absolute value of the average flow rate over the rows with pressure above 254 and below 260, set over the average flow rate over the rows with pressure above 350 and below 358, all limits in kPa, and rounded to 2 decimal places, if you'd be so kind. 1.07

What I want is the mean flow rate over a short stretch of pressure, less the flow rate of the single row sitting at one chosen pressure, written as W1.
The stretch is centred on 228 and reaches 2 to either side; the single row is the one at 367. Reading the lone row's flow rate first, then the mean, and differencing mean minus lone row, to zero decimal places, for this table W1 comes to 10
